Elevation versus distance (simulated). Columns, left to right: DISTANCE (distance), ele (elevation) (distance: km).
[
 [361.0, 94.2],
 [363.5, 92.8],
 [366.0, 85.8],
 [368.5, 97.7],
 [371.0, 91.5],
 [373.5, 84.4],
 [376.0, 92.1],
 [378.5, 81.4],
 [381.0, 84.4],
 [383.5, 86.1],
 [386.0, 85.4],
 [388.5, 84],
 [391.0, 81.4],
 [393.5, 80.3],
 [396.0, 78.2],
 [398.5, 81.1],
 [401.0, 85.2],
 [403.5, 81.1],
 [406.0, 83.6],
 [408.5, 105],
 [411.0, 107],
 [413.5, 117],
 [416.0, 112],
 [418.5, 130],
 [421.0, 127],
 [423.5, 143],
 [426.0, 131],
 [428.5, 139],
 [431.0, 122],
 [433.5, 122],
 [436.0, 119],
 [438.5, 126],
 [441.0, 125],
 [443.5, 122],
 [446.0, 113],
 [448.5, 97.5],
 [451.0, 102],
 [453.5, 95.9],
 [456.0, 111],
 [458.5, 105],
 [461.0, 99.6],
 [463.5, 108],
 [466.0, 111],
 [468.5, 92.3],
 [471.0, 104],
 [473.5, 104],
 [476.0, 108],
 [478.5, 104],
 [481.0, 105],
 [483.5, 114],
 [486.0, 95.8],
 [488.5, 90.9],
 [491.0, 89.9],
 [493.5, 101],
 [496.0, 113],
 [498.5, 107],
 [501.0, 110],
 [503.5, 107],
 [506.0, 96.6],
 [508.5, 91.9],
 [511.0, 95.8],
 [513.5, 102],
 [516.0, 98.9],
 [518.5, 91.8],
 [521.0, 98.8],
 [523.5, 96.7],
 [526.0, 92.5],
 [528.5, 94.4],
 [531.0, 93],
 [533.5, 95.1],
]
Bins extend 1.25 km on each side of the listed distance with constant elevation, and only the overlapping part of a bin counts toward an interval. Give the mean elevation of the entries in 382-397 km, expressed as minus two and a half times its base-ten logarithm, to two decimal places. -4.79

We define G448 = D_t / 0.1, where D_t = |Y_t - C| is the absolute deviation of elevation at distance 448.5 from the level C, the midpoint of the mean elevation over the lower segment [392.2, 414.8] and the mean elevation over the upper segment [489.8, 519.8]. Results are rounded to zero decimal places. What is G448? 18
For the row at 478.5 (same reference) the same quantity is 83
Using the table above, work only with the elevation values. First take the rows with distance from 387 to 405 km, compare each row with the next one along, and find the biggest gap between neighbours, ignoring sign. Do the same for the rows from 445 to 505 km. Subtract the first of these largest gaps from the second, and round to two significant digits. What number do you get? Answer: 15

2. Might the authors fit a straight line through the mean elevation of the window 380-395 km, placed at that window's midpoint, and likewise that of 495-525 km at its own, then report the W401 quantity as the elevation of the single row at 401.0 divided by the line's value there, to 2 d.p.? 1.00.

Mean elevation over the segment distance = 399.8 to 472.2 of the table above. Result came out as 112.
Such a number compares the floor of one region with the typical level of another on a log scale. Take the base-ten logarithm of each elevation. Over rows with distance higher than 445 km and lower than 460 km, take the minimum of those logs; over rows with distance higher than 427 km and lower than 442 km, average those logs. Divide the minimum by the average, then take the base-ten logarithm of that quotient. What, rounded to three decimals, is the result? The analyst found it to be -0.025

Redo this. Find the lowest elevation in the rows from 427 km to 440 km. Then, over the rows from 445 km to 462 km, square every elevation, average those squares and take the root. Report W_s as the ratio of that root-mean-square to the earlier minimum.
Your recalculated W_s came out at 0.87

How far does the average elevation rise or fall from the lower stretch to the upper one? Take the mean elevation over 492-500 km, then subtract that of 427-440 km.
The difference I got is -19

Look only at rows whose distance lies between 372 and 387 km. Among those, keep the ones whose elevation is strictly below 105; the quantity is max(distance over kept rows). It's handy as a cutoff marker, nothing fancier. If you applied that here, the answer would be 386.0 km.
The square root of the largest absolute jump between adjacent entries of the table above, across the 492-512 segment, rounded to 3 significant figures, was 3.46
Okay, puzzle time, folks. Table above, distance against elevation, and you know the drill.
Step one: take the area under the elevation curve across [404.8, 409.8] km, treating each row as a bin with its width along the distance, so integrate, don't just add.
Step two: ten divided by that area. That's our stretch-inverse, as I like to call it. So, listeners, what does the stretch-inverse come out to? 0.021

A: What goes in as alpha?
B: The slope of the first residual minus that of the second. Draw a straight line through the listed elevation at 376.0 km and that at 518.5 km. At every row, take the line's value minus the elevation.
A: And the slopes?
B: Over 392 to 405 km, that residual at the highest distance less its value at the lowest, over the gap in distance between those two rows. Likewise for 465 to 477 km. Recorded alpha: -0.4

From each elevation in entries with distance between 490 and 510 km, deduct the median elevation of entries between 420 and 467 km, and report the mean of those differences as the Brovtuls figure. -17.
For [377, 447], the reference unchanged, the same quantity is -14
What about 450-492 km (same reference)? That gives -17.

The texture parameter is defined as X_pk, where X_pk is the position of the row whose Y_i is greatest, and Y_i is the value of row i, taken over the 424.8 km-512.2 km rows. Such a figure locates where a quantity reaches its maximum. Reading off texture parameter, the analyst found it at 428.5 km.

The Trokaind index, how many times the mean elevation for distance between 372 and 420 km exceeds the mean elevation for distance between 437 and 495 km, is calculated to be 0.87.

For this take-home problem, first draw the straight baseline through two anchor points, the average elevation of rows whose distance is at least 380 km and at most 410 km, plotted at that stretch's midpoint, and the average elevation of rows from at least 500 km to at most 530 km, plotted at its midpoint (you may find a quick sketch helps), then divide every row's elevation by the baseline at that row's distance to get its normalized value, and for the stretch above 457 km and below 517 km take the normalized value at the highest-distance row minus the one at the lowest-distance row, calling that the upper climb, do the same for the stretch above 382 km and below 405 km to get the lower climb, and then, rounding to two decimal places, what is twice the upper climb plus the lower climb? -0.36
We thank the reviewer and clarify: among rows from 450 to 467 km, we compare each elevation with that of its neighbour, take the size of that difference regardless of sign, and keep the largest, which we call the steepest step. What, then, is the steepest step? 15.1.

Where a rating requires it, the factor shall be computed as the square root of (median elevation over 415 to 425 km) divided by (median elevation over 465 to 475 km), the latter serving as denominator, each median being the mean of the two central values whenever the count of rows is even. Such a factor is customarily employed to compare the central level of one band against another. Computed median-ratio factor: 1.11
